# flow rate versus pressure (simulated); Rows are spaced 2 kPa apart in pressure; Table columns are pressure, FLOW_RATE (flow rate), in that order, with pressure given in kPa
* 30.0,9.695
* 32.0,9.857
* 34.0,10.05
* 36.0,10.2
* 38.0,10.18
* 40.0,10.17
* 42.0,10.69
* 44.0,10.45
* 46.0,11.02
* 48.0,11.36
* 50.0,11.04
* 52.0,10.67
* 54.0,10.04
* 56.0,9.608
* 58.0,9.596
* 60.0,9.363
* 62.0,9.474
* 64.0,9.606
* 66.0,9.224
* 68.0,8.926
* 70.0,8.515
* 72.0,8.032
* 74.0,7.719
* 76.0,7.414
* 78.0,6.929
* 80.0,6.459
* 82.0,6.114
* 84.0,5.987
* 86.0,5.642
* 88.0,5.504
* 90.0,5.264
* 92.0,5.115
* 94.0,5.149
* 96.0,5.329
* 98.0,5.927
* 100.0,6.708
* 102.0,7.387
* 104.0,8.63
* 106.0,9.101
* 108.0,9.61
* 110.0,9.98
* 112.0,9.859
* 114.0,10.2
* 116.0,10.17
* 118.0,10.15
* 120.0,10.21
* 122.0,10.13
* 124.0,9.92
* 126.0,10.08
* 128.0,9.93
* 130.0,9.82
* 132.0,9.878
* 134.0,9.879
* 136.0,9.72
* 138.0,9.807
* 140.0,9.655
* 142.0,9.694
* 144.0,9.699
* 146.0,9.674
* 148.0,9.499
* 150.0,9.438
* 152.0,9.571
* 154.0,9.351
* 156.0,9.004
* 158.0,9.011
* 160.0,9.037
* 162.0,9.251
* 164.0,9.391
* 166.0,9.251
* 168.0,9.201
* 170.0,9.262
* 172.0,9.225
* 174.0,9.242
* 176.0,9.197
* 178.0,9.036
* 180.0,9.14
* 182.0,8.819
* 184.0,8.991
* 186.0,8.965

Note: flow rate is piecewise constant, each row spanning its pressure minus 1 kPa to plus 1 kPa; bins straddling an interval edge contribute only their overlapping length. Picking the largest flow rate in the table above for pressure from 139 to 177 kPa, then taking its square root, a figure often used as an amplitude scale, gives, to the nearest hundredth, 3.11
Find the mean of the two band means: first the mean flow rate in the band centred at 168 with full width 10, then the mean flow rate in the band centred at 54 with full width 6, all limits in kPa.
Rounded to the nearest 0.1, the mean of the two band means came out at 9.7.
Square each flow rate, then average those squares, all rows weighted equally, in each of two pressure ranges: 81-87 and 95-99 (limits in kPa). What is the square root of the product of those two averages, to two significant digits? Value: 33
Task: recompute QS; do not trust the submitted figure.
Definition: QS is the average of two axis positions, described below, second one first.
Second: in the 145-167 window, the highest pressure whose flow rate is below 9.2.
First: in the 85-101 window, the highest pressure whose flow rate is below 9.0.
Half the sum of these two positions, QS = 130 kPa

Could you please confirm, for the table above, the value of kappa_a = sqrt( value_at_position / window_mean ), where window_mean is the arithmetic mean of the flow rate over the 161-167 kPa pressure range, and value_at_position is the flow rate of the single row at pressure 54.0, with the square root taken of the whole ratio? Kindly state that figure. 1.04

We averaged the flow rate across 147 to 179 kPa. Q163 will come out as 9.2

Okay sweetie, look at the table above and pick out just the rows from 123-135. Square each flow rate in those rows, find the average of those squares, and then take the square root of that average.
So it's 9.9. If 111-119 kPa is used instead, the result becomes 10.1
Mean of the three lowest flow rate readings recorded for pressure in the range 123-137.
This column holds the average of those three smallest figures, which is 9.8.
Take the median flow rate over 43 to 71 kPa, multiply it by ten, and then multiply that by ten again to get 961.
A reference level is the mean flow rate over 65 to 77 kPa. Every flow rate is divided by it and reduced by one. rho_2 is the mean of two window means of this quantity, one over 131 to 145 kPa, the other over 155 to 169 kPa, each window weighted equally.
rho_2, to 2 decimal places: 0.14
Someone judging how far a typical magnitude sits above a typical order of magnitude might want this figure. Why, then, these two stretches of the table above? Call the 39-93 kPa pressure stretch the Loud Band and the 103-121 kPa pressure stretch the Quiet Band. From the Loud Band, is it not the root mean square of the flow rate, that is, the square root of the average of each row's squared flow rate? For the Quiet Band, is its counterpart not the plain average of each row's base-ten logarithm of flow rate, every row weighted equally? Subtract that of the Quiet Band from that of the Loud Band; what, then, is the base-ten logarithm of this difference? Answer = 0.889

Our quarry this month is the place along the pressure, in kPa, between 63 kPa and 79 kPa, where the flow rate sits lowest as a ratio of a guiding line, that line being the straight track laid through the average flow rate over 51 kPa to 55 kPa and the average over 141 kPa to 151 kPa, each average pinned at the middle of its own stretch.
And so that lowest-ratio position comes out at 78.0 kPa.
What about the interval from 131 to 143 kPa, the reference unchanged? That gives 140.0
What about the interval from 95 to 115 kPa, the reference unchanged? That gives 96.0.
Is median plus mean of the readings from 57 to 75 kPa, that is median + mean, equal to 18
